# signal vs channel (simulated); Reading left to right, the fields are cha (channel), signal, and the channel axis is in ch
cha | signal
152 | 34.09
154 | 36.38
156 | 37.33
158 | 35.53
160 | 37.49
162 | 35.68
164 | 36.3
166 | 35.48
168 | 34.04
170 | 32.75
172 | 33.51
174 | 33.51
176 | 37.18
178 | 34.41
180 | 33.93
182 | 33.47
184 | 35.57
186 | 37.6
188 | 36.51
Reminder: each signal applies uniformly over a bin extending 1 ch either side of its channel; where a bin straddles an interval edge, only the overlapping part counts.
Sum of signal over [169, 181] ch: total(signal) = 205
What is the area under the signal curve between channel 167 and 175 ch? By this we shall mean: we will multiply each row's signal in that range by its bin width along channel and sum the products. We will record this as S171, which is 268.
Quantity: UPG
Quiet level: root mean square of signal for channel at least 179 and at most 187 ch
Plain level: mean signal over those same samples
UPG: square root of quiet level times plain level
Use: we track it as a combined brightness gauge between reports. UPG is 35.2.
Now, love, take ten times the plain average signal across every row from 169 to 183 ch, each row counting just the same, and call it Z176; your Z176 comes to 341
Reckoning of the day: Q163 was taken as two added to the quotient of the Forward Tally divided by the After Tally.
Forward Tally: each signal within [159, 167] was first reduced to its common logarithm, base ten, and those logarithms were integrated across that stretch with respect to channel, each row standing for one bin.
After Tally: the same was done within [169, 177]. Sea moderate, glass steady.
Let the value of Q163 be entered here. 3.02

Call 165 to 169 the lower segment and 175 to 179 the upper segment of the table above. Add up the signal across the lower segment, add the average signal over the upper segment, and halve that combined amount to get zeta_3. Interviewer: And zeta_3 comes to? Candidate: 52.66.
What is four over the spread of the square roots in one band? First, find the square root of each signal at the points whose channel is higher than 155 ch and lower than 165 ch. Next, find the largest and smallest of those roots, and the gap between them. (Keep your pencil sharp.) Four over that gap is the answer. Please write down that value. 24.7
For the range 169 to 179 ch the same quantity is 10.7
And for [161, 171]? 13.2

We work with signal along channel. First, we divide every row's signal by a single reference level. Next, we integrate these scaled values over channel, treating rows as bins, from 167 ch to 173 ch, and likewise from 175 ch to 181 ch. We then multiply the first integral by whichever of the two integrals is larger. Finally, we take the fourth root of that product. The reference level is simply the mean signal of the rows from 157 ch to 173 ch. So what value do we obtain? 2.42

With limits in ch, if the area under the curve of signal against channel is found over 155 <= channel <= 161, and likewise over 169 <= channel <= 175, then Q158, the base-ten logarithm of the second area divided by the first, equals -0.044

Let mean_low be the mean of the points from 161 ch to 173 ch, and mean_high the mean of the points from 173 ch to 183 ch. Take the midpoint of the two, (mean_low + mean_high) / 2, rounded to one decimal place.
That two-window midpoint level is 34.6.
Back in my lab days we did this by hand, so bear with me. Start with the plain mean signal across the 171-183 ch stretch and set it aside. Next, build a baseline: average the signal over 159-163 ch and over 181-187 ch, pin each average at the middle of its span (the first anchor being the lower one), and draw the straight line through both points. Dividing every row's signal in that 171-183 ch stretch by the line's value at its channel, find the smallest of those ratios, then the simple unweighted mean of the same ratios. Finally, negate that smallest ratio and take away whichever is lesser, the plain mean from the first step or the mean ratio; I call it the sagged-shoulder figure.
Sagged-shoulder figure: -1.89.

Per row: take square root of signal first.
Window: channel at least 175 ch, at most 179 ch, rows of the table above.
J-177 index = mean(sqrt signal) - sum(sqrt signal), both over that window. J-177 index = -5.98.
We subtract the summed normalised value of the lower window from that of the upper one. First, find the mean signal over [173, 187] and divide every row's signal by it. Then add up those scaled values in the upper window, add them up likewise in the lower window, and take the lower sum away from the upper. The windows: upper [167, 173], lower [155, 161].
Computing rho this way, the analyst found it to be -0.29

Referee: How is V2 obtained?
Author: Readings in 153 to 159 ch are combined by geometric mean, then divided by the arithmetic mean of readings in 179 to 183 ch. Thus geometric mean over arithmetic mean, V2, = 1.08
